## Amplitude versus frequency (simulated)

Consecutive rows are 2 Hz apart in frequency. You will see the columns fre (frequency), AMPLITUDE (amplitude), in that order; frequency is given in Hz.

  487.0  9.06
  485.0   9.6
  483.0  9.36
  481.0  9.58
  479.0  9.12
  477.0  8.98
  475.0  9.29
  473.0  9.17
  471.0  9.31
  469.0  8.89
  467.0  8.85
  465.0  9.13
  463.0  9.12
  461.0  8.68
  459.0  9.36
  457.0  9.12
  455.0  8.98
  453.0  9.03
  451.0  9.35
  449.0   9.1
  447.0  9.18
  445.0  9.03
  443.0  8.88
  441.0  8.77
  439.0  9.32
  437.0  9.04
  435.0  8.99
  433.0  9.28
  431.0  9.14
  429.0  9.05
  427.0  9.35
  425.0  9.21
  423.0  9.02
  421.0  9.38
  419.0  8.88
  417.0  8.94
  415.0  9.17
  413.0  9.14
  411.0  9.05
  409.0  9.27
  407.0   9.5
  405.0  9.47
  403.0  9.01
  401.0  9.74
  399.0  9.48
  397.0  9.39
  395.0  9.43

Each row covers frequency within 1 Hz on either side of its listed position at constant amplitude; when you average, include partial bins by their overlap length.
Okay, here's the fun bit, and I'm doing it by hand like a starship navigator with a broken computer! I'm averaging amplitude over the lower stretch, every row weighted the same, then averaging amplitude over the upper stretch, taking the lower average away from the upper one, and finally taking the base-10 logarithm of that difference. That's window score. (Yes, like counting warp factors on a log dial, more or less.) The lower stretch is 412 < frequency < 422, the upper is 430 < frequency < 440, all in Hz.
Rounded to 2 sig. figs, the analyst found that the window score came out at -1.3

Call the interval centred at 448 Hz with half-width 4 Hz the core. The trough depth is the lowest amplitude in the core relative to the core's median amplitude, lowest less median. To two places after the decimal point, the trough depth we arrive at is -0.11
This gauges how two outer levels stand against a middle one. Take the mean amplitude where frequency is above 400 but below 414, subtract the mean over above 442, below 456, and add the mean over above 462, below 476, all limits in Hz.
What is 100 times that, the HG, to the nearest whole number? 934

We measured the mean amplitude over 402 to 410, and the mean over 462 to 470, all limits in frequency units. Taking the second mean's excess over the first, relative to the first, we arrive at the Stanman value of -0.034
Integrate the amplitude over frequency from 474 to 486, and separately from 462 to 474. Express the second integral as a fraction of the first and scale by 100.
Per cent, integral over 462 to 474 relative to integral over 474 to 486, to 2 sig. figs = 97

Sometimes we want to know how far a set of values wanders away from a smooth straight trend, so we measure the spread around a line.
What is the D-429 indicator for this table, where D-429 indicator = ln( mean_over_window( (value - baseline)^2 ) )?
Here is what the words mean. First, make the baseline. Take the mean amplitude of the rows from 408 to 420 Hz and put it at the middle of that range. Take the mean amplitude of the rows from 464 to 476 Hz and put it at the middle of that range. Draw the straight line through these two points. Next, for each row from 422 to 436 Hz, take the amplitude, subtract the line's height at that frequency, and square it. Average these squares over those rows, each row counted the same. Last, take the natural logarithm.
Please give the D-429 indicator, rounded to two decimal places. -3.89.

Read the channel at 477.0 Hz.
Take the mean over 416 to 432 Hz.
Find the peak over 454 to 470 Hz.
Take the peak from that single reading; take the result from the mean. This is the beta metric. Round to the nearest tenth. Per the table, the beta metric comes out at 9.5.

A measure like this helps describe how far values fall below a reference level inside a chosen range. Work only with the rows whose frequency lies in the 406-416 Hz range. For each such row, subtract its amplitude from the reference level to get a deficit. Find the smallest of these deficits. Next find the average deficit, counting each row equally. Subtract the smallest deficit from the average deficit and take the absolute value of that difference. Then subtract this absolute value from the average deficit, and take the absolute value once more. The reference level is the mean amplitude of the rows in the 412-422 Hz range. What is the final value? 0.40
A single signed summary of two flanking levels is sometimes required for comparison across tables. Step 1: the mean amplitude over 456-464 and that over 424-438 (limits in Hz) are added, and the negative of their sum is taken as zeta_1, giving -18.2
